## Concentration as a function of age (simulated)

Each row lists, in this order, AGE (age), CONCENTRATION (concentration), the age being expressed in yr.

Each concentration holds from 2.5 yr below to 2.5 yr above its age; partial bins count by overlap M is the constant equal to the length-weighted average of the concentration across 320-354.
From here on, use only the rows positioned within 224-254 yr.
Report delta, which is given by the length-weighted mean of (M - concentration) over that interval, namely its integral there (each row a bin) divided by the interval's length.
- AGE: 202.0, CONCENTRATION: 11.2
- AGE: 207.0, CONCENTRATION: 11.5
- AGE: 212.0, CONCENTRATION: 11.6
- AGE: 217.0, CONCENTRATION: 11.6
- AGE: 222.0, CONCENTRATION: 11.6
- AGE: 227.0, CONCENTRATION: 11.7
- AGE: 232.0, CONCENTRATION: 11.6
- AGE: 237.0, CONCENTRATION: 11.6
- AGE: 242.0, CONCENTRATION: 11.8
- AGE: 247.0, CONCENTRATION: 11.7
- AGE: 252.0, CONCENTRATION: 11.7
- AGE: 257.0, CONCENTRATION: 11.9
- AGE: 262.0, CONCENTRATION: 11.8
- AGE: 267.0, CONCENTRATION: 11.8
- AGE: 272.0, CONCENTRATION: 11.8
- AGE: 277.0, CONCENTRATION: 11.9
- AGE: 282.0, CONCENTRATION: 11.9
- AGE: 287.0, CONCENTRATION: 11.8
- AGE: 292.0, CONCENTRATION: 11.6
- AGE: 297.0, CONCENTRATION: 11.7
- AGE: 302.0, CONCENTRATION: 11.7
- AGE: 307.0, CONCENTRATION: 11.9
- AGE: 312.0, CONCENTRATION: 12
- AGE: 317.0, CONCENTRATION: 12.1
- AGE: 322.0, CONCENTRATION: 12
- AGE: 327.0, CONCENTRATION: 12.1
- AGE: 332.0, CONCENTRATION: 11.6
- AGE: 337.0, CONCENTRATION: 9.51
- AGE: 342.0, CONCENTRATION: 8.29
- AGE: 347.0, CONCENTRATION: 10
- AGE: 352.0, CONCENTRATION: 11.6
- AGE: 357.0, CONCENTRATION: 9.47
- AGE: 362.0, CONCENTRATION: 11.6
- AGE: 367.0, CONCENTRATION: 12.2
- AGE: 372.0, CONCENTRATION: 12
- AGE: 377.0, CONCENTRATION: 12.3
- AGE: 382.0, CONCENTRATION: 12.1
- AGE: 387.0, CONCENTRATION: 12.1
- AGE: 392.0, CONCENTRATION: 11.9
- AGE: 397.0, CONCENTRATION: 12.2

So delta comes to -0.98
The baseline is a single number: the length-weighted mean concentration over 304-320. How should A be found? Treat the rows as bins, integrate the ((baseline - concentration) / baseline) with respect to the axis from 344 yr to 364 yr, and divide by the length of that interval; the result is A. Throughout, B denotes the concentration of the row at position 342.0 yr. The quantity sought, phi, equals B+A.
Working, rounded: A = 0.117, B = 8.29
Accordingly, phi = 8.4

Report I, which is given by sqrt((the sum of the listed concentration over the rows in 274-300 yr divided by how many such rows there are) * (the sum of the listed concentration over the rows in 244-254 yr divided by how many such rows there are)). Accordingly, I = 11.7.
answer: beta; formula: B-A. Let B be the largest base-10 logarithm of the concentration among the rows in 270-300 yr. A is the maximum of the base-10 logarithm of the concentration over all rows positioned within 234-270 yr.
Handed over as 0.000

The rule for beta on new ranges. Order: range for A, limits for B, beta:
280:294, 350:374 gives 0.011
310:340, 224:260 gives -0.007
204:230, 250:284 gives 0.007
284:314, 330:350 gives -0.015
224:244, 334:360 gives -0.007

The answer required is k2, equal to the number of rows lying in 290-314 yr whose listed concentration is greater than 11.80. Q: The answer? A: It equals 2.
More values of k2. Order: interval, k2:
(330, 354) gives 0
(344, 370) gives 1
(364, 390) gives 5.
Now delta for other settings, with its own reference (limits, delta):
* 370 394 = -1.39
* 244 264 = -1.08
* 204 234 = -0.90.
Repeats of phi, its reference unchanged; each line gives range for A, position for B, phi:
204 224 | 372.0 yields 12.0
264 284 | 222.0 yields 11.6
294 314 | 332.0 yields 11.6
